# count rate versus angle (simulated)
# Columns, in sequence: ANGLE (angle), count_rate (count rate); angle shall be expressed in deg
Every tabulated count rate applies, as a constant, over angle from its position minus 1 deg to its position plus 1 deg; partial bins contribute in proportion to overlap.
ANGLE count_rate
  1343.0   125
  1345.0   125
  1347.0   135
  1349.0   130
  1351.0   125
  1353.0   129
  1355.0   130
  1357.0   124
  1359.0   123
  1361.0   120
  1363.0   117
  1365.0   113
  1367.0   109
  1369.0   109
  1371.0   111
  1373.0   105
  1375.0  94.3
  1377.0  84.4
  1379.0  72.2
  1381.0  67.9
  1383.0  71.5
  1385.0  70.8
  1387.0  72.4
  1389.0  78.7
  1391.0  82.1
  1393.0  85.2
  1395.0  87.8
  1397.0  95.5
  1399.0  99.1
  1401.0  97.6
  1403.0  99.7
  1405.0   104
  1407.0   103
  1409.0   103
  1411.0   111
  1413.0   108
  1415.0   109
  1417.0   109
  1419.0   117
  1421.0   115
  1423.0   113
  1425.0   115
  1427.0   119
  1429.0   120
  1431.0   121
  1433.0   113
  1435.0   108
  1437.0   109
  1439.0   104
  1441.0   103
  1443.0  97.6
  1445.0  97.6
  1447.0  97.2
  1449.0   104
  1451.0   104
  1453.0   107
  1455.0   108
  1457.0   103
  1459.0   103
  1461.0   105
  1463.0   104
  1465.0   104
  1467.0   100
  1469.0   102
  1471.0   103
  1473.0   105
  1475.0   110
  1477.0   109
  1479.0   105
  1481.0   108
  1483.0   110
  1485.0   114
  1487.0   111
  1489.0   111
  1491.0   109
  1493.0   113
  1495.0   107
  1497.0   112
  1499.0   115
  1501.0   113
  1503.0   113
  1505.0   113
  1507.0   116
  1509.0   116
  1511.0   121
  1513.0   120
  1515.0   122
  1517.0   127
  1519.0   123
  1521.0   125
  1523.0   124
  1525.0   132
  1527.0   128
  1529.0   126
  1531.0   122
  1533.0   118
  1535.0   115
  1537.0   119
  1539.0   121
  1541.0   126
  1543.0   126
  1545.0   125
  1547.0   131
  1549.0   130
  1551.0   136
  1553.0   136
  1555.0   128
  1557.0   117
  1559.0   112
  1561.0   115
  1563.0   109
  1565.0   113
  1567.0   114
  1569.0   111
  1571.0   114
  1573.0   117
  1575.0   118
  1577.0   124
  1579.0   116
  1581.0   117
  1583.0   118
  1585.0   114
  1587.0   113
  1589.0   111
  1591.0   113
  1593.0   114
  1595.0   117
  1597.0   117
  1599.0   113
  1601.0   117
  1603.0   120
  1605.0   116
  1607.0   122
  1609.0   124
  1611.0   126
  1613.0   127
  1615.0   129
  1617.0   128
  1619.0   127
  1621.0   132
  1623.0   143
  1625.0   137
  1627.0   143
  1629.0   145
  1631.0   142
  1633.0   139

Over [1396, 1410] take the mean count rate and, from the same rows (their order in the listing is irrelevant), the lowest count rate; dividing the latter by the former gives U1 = 0.952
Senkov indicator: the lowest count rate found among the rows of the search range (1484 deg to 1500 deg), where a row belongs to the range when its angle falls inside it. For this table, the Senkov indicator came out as 107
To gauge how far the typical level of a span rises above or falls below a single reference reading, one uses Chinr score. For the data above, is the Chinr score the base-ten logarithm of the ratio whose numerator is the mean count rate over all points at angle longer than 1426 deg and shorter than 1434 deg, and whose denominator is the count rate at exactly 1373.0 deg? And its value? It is 0.05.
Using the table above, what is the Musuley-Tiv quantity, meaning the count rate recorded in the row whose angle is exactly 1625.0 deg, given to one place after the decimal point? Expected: 137.0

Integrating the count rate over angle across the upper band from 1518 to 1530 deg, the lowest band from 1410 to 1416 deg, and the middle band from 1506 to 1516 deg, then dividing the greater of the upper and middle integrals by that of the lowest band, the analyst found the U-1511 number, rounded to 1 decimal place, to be 2.3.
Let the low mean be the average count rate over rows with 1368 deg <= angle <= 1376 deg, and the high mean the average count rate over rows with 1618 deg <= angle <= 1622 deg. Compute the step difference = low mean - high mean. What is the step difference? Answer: -25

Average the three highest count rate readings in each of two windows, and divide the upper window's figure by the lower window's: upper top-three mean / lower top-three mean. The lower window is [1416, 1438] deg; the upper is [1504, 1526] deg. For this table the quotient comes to 1.07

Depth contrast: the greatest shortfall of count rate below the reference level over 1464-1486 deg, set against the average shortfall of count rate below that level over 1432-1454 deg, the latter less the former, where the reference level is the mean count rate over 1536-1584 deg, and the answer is -4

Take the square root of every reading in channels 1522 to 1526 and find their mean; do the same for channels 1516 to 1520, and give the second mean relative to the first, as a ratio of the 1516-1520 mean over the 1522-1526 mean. 0.988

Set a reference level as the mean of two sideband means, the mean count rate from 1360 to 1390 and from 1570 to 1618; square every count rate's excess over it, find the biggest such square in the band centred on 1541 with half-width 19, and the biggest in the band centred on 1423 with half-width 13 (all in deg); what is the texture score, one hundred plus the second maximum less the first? -581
